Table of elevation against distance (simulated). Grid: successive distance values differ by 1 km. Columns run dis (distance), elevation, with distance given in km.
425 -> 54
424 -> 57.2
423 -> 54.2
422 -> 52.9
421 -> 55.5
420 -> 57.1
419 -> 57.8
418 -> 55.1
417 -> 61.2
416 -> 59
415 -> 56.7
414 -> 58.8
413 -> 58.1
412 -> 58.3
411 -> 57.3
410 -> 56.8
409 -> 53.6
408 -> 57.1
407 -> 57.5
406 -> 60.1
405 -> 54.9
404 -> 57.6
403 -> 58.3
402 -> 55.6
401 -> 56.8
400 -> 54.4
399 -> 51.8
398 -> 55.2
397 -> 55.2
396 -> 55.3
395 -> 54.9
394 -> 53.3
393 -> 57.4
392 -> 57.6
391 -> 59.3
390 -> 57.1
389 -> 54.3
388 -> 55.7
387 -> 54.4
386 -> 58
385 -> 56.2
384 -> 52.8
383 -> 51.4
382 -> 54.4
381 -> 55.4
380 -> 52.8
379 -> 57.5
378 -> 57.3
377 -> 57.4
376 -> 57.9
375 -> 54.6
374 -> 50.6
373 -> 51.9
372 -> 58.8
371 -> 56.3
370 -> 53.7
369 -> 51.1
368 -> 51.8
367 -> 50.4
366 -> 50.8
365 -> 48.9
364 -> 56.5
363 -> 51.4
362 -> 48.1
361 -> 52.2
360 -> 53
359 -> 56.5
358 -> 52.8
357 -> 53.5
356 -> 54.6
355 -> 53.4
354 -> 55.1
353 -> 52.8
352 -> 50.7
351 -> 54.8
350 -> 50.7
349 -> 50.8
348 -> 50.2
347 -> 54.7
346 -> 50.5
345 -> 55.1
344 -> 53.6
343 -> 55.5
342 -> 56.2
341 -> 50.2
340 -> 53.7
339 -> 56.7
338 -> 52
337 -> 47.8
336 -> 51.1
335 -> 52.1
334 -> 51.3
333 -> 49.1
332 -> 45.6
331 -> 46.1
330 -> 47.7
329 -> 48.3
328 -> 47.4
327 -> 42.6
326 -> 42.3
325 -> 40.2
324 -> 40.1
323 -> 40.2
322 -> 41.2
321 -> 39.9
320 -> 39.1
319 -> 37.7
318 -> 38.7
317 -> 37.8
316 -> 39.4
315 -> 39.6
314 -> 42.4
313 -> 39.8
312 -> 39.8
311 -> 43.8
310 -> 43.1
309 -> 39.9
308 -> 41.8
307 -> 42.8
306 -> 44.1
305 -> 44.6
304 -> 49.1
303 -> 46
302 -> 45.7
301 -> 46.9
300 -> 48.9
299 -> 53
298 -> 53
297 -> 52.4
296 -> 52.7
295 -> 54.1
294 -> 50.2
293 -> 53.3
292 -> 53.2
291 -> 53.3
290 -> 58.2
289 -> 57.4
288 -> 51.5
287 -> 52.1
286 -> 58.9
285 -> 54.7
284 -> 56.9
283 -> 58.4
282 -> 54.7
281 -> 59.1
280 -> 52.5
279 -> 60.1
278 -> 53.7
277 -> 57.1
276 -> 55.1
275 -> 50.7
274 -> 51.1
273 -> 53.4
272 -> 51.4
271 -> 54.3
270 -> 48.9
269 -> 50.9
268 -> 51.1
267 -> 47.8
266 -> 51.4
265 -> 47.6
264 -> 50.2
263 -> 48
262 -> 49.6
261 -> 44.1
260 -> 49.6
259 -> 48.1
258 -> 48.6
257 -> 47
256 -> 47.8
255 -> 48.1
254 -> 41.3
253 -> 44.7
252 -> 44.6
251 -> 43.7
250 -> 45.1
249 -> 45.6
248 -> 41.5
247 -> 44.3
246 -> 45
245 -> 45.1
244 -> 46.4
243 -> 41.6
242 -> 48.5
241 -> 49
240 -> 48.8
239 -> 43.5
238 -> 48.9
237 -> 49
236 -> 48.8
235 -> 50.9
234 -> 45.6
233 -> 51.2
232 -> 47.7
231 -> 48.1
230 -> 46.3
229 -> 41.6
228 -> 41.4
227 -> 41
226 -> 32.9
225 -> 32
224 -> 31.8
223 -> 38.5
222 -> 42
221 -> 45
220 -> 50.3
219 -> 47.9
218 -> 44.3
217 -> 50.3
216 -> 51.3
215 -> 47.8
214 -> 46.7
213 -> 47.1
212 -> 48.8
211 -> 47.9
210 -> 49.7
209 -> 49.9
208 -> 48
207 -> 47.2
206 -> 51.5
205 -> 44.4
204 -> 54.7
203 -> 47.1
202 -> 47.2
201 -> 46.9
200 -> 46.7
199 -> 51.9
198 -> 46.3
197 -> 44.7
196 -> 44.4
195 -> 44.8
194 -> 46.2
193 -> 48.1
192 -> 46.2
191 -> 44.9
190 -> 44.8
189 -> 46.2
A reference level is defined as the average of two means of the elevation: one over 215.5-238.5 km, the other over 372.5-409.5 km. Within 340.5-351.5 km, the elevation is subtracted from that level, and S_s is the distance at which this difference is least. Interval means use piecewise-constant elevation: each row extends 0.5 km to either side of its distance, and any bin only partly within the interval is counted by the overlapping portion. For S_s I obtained 342 km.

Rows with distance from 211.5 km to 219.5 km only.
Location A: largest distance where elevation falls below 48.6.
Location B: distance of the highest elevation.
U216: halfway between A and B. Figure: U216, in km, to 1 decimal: 217.5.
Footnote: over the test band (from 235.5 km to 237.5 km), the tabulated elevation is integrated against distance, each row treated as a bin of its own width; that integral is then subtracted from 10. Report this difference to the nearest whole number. -88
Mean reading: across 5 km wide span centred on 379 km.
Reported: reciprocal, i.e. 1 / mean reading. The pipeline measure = 0.0178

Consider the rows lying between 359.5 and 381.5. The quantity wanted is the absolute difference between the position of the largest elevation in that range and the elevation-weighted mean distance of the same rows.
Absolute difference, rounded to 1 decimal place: 1.3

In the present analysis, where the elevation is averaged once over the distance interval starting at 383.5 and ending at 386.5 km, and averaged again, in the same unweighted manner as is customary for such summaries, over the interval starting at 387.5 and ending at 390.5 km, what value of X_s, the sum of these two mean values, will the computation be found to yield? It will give 111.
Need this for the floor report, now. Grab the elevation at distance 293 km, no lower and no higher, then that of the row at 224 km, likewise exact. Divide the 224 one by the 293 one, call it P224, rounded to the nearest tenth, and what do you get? 0.6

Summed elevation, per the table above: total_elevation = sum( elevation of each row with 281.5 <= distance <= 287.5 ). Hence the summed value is 336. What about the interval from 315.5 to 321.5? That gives 233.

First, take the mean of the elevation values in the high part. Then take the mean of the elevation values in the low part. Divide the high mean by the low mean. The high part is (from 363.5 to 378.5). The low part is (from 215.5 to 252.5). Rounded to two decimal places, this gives 1.20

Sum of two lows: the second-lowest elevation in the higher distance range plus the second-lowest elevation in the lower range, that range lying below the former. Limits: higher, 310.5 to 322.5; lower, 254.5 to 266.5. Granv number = 85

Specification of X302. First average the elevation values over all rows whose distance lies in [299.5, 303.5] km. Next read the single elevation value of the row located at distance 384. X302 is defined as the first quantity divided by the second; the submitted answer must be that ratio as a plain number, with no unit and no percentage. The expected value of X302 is 0.89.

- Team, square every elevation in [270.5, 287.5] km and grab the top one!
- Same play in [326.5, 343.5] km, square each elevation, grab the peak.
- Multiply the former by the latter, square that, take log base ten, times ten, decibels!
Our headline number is 141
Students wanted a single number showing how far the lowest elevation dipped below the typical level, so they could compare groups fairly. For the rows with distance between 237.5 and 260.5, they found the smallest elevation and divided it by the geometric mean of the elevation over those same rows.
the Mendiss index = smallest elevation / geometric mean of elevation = 0.900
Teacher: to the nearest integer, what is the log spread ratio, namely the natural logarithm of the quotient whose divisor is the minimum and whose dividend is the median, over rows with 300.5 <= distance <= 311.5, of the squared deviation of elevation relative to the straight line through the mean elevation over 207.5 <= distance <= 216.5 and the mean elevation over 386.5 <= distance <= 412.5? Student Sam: 2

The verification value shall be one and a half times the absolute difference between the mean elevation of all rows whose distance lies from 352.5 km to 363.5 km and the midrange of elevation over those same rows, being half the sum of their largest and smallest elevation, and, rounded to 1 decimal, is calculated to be 1.1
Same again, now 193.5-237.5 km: 4.3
